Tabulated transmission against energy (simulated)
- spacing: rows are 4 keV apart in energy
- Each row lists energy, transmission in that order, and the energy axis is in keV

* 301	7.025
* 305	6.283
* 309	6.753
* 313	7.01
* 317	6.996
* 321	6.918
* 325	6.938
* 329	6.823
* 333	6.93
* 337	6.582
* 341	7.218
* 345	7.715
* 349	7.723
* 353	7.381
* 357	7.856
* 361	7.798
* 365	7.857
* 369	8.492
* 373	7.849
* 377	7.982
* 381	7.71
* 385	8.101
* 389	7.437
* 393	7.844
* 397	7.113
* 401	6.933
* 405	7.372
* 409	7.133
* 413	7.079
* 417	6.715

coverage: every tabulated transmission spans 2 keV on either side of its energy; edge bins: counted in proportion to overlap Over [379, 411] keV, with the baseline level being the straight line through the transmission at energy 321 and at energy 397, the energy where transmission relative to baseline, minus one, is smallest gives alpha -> 401 keV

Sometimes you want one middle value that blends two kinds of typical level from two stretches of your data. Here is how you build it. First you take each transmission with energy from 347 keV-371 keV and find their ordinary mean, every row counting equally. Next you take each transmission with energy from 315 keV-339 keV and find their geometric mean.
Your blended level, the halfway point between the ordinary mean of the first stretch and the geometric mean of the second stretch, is 7.36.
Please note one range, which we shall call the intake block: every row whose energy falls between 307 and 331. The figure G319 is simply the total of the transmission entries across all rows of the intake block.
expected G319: 41.4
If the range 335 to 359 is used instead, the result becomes 44.5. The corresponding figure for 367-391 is 47.6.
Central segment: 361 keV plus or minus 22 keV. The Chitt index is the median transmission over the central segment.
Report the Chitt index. 7.8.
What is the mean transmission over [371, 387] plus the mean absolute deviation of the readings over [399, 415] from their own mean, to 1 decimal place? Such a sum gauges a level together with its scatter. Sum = 8.0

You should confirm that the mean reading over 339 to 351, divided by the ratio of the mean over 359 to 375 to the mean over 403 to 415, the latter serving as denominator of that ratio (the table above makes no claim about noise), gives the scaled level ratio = 6.8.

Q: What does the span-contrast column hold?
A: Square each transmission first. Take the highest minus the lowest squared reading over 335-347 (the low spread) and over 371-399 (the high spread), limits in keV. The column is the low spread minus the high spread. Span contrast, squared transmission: 1.2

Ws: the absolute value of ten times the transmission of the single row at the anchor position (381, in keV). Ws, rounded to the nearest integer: 77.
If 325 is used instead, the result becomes 69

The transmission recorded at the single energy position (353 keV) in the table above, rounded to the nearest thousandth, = 7.381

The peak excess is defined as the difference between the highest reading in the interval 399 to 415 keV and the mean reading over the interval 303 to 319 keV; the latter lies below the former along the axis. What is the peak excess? 0.6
